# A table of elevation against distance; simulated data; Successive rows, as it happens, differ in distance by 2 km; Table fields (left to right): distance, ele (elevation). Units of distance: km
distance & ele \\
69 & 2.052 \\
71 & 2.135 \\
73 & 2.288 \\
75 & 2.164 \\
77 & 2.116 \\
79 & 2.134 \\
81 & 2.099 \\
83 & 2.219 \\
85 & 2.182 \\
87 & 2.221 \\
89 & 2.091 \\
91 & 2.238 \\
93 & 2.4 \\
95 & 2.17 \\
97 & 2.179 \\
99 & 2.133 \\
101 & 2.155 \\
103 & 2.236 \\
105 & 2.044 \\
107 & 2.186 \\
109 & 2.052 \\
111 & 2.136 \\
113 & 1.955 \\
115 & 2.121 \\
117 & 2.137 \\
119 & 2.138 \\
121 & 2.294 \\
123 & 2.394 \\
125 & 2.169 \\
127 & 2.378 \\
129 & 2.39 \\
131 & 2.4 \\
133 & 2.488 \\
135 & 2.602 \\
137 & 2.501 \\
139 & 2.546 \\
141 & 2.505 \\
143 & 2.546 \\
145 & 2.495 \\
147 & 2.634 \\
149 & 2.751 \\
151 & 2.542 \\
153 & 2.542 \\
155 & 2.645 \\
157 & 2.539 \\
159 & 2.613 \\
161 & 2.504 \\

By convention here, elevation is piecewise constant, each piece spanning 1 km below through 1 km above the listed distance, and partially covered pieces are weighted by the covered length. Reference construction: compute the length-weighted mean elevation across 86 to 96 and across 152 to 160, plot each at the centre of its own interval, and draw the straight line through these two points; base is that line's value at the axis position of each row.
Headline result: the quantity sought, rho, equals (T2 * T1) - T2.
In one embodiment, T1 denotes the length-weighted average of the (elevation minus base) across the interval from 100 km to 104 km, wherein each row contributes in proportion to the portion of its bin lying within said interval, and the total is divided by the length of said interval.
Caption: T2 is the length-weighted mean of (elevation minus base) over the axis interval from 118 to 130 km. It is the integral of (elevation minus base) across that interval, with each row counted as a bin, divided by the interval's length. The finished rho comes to 0.123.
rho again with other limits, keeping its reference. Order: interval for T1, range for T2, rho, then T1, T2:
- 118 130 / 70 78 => -0.051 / -0.11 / 0.046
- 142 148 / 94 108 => 0.118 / 0.03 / -0.122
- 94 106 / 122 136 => 0.036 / -0.12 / -0.032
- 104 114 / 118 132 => 0.130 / -0.25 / -0.104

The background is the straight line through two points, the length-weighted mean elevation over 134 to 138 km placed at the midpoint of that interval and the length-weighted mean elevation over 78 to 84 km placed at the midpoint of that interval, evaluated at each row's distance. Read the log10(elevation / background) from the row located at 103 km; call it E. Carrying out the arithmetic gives -0.014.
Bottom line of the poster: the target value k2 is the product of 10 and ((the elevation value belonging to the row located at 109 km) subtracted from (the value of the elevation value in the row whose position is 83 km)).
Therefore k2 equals 1.7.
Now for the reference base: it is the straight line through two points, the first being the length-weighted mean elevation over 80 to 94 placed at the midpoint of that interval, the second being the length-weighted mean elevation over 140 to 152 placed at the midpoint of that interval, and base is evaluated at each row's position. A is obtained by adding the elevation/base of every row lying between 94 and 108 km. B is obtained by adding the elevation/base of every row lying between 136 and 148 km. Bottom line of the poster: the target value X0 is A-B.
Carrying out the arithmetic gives 0.6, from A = 6.6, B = 6.0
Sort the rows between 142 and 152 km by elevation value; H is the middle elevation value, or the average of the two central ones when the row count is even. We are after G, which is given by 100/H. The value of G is 39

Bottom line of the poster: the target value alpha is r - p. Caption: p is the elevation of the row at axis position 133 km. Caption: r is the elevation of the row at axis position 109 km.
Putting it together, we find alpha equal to -0.44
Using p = 2.488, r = 2.052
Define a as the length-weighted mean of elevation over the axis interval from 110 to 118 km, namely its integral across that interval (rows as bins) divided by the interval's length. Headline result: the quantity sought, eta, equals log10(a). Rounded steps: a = 2.1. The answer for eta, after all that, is 0.32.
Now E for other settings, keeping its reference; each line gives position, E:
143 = -0.010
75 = 0.012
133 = -0.007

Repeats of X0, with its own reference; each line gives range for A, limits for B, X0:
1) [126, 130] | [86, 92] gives -1.0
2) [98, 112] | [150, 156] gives 3.5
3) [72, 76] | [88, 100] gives -3.8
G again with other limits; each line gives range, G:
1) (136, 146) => 40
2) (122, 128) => 42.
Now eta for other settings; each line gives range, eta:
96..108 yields 0.33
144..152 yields 0.42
